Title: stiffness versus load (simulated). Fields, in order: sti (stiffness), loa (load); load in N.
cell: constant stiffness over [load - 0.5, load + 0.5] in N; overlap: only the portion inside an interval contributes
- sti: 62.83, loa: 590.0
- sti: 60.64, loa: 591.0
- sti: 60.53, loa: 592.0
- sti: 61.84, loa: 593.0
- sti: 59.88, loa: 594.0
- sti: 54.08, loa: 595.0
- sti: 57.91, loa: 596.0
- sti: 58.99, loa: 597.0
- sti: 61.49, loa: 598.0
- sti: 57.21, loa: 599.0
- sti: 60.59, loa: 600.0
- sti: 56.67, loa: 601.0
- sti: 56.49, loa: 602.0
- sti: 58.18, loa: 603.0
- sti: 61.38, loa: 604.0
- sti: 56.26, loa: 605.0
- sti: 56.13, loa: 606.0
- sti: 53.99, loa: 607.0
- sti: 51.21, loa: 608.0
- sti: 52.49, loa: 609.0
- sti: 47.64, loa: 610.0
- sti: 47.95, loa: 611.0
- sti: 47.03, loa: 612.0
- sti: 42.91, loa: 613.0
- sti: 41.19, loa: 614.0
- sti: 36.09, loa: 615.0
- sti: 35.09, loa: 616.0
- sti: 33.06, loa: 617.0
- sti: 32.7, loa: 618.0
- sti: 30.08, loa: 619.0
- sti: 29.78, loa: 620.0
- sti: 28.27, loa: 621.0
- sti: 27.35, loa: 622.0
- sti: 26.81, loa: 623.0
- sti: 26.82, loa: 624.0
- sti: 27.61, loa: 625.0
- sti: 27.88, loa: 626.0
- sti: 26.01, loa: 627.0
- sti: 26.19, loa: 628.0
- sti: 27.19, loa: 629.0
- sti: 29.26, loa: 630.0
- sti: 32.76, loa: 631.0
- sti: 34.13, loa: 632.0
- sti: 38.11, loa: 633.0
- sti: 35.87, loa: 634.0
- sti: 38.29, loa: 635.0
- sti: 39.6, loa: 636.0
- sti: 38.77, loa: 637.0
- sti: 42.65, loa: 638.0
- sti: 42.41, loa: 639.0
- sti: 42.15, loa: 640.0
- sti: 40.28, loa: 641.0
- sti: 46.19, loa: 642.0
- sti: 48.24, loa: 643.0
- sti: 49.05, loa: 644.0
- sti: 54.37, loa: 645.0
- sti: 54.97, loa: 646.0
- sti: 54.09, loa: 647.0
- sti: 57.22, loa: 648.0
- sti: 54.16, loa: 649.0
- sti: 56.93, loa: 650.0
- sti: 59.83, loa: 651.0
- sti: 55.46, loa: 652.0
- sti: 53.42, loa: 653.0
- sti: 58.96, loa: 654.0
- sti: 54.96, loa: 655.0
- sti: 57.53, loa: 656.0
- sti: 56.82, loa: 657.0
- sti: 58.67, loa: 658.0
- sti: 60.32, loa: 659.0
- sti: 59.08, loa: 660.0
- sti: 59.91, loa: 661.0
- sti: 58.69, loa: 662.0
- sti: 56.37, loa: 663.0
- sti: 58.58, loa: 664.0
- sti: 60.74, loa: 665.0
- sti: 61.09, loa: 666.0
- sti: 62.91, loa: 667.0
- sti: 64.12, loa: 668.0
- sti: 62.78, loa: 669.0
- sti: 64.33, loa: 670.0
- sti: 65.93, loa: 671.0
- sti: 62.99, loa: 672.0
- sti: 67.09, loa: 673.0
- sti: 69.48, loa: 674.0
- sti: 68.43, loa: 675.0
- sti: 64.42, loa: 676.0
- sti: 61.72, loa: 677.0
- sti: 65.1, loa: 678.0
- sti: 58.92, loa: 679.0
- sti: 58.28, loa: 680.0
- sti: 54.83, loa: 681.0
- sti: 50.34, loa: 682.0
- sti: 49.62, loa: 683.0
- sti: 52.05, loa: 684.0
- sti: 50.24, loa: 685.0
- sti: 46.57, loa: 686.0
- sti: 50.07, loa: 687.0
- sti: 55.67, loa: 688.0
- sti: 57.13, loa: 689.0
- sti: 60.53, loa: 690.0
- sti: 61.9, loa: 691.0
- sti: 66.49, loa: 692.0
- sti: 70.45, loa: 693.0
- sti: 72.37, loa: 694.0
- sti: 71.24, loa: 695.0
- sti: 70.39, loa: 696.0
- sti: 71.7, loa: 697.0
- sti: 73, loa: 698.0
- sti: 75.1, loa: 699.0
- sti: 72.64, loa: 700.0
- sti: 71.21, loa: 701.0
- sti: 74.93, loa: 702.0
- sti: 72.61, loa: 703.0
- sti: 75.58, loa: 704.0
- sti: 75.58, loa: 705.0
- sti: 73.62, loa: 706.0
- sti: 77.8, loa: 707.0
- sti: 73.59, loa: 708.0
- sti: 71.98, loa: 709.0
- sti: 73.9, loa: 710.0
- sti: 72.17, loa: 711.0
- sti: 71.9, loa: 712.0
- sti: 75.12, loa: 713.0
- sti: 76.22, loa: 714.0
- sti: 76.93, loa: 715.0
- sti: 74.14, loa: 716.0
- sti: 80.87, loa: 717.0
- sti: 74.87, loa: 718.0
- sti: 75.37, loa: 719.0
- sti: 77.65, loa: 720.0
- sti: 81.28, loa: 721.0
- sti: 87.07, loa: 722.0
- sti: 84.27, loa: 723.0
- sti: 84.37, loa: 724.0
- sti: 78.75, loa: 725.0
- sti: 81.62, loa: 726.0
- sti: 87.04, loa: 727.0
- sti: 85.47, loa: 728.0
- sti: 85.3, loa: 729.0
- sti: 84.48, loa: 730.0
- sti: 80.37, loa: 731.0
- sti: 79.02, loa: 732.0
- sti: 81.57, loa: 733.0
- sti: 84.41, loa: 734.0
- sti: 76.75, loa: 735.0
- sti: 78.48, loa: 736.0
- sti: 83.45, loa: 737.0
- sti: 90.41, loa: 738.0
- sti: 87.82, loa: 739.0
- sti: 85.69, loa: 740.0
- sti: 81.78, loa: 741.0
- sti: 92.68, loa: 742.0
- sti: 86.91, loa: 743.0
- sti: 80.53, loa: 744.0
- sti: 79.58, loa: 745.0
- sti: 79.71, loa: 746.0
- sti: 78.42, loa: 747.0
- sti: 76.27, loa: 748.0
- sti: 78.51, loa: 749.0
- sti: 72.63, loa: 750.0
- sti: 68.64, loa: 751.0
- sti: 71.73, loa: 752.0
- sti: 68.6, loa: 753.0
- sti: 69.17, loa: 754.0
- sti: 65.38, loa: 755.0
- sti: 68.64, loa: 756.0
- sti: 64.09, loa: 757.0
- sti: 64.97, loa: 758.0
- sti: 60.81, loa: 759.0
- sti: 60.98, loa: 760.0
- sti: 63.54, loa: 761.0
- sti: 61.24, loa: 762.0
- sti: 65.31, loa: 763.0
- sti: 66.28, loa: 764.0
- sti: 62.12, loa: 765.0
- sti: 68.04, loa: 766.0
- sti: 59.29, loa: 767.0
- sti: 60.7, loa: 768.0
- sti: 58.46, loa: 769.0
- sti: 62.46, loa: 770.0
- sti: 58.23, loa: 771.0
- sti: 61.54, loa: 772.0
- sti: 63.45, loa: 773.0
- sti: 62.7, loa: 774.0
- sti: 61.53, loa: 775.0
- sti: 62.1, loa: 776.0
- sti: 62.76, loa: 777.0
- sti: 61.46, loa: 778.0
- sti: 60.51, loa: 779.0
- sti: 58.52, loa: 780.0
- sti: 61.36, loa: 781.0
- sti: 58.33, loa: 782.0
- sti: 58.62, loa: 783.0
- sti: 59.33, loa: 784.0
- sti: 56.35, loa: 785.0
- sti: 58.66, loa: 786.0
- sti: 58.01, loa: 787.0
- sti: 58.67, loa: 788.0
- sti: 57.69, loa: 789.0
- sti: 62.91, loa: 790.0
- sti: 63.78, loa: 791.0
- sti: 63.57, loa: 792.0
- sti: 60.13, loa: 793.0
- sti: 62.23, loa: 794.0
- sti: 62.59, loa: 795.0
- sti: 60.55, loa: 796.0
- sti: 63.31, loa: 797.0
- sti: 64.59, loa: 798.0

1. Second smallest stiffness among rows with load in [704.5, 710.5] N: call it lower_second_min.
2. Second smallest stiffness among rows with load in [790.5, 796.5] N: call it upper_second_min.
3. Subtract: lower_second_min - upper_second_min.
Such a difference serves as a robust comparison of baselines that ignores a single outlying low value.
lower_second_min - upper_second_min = 13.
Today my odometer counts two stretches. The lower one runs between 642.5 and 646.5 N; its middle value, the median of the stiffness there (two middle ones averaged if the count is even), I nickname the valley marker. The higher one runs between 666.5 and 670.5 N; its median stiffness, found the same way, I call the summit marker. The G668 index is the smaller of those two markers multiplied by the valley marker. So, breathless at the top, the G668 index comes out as 2674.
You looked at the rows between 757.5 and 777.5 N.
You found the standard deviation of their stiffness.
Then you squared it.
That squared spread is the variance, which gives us 6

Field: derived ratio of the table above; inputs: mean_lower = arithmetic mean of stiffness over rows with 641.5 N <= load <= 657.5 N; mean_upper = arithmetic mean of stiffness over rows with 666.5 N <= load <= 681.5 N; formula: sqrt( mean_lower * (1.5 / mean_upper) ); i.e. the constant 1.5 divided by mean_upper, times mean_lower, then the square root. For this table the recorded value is 1.14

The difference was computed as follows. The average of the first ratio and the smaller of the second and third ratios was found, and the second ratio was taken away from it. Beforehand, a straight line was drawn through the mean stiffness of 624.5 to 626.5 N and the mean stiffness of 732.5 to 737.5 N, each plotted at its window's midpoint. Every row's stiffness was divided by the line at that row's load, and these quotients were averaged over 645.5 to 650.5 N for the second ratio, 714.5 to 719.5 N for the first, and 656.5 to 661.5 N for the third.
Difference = -0.24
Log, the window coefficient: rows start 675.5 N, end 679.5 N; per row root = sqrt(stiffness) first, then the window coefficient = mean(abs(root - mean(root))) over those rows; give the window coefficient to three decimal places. 0.141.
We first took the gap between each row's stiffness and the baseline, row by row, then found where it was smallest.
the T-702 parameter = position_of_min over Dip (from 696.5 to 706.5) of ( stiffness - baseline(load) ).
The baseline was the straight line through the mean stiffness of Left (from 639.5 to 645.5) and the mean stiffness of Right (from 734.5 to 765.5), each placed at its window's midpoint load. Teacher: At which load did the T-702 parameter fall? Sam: 701.0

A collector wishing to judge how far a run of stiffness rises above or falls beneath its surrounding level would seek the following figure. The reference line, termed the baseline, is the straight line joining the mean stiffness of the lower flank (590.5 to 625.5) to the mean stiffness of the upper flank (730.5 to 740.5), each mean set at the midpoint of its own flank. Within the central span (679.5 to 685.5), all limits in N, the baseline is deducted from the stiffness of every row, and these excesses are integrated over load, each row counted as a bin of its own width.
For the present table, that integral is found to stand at -93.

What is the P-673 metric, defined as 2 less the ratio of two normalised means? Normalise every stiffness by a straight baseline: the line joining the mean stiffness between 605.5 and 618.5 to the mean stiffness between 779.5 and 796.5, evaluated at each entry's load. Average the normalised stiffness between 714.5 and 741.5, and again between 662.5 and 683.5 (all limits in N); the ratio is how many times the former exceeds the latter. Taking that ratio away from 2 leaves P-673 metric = 0.79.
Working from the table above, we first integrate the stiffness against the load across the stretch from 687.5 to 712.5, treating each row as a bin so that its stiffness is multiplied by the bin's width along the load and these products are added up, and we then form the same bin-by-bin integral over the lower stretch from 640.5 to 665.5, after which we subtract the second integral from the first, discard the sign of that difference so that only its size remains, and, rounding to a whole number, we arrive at 379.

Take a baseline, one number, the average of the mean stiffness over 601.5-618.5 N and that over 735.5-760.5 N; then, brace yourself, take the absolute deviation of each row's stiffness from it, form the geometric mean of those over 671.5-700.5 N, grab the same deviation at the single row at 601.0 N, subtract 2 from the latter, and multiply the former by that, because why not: 14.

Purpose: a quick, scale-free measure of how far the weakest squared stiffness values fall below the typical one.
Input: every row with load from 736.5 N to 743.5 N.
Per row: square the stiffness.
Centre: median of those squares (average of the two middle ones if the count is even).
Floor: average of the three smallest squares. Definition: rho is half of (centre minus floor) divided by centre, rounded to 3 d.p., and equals 0.037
